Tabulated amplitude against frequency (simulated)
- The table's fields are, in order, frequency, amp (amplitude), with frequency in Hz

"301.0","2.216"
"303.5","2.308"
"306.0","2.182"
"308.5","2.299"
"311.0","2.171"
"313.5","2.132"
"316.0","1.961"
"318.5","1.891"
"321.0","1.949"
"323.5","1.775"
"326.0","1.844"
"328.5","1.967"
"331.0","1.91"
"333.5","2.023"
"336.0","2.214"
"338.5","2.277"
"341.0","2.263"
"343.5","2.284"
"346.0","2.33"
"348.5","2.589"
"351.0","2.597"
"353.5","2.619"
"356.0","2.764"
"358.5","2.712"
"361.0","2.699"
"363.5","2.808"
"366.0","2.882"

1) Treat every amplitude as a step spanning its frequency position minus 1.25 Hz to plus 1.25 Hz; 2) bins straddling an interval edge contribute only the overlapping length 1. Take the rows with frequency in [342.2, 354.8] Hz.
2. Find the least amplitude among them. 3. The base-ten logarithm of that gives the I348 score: 0.36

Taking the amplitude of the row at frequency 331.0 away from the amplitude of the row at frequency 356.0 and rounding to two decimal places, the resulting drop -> 0.85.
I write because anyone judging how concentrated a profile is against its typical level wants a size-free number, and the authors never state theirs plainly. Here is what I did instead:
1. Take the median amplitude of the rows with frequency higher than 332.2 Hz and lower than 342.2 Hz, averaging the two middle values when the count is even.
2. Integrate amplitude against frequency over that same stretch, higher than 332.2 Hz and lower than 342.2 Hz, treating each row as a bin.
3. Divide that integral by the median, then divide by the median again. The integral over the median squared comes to 4.4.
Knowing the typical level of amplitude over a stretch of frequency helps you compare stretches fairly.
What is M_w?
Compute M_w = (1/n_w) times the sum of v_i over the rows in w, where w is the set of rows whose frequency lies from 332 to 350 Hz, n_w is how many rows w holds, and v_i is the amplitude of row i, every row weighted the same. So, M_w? 2.28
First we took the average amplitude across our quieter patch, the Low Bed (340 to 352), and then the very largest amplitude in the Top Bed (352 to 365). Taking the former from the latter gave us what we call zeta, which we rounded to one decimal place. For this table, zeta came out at 0.4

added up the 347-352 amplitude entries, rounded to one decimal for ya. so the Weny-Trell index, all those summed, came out 5.2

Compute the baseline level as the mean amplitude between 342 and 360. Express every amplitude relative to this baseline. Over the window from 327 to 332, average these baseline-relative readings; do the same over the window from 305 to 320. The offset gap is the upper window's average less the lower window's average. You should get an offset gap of -0.17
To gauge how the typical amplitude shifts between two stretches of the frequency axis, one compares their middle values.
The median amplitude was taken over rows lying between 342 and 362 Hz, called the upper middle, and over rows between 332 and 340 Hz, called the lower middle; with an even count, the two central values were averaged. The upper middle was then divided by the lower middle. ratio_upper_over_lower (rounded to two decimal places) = 1.18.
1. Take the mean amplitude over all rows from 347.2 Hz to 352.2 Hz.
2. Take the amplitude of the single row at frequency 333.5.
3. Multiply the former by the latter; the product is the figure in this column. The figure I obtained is 5.2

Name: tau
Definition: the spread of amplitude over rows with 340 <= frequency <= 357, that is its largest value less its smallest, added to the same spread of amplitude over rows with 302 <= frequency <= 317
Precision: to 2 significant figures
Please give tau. 0.85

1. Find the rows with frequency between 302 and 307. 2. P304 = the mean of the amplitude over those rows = 2.2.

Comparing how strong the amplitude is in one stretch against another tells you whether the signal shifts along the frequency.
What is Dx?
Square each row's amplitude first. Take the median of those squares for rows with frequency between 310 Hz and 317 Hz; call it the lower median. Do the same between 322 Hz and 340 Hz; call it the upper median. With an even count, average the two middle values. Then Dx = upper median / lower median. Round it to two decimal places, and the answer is 0.85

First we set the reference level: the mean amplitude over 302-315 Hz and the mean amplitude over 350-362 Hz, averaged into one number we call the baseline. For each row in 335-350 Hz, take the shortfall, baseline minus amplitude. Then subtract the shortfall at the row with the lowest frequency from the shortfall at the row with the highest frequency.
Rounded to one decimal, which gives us -0.4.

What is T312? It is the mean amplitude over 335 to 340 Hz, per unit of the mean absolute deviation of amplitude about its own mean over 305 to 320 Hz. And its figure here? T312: 19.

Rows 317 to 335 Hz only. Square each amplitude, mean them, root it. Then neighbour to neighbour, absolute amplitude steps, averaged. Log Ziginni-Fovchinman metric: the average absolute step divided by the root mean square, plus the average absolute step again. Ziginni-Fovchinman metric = 0.15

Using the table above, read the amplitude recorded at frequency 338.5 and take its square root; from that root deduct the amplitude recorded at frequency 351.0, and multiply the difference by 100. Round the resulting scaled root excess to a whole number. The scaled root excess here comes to -109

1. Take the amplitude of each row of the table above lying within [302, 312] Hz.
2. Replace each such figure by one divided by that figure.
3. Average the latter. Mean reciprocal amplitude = 0.447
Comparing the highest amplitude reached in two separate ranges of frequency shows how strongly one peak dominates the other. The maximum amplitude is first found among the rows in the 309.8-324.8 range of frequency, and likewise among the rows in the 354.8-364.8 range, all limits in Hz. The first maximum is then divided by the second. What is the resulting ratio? 0.77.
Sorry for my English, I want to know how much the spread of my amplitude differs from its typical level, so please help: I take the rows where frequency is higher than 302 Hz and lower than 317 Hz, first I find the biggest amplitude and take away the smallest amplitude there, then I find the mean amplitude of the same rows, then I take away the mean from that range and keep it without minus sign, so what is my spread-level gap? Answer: 1.83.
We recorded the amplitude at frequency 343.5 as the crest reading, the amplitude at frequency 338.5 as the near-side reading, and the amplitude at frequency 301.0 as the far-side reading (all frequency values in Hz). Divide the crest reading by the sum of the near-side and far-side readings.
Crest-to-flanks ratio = 0.508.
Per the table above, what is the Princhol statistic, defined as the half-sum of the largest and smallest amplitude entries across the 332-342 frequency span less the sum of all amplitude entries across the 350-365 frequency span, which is -14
